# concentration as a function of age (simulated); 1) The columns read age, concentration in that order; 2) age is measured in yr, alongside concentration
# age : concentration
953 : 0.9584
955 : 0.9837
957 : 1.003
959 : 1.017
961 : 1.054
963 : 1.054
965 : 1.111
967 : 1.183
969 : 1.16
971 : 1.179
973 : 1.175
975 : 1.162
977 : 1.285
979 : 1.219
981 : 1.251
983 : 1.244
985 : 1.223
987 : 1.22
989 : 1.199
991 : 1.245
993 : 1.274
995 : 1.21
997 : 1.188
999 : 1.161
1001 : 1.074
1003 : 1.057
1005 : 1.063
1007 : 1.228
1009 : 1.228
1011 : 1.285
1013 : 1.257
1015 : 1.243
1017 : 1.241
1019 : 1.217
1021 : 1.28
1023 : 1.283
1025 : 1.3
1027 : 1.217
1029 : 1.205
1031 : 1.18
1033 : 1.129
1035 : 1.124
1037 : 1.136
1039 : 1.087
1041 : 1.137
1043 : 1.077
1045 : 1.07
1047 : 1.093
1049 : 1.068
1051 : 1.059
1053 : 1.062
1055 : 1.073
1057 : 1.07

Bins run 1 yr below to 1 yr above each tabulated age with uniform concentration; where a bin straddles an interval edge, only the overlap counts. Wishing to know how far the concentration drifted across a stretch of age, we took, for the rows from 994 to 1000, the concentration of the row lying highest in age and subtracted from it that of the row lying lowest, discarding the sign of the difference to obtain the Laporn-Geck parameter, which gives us 0.05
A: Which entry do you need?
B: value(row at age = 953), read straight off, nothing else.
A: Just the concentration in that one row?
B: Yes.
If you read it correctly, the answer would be 0.9584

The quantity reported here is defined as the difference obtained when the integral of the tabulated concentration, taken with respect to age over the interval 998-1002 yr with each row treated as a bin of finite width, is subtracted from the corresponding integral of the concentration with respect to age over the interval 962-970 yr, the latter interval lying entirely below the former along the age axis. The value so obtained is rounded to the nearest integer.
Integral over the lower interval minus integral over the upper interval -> 5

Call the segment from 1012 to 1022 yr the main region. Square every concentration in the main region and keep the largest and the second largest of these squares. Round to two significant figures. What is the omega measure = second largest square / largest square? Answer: 0.96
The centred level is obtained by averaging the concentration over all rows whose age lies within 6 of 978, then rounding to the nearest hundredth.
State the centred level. 1.22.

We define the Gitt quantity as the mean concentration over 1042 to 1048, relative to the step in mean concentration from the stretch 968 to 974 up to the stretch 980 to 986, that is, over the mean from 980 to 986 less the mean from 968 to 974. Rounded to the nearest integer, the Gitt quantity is 16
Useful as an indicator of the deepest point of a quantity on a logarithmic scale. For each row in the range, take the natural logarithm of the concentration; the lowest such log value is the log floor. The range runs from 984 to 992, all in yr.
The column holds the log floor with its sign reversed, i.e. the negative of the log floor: -0.18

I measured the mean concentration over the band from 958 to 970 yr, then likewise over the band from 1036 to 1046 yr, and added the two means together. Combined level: 2.20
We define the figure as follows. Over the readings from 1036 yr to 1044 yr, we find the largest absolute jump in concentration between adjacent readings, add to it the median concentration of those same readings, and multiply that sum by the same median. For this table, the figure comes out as 1.3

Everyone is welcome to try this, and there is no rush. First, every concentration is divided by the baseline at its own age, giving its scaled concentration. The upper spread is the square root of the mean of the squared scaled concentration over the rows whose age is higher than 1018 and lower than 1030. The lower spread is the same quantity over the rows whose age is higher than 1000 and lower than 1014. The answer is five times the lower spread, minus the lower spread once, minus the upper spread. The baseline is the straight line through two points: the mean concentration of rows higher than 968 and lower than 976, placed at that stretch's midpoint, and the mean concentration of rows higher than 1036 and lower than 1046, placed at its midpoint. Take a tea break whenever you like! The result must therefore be 3.02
